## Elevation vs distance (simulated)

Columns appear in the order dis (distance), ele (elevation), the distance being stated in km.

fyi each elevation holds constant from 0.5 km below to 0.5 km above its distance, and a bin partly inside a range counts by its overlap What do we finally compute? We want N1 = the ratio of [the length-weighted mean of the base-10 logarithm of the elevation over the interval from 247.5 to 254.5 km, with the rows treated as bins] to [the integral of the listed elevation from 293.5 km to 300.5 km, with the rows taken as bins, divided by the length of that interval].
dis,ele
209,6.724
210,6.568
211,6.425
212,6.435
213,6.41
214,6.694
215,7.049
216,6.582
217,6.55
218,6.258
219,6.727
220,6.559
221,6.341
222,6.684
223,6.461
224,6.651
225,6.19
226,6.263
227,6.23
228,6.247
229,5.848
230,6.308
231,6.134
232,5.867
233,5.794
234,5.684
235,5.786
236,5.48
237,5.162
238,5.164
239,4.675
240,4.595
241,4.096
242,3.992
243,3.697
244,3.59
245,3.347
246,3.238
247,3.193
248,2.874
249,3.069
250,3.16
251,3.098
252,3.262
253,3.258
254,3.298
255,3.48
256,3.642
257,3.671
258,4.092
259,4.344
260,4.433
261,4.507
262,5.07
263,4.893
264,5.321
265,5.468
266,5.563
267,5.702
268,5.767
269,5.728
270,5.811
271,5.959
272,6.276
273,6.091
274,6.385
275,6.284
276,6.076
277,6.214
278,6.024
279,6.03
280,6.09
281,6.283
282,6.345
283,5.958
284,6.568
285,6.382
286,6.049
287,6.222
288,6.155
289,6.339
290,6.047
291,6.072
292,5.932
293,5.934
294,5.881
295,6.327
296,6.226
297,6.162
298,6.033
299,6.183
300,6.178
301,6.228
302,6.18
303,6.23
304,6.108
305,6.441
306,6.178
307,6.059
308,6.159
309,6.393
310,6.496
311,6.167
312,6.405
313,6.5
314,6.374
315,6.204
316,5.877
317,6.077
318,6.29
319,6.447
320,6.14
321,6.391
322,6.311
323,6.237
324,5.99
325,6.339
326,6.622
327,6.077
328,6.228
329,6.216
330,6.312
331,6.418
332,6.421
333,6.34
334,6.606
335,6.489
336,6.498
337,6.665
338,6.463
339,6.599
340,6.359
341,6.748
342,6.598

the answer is 0.081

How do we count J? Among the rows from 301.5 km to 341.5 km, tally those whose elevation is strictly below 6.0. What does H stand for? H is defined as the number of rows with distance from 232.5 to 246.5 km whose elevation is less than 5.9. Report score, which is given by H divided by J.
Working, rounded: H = 14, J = 2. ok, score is 7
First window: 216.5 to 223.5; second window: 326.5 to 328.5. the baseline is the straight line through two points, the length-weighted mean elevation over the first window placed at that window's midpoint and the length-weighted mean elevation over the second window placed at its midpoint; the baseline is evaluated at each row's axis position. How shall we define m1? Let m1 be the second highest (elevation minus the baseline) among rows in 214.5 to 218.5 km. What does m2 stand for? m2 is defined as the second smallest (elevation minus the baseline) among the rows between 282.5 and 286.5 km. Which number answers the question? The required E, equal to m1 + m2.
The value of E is -0.18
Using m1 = 0.1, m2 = -0.2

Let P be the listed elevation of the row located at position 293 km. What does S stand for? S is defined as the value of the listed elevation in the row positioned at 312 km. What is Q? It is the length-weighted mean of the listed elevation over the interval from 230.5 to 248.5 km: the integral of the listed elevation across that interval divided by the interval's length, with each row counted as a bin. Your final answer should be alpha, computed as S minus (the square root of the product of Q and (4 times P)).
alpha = -4.0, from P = 5.934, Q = 4.6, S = 6.405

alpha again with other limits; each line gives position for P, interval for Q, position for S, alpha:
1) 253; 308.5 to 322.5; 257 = -5.4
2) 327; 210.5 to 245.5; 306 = -5.7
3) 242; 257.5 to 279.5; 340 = -3.1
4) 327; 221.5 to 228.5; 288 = -6.3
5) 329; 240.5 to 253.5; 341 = -2.4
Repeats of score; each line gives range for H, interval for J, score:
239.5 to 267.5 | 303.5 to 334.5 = 14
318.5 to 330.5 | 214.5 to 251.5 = 0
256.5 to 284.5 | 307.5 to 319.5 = 14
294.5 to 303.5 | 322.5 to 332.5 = 0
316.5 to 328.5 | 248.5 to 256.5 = 0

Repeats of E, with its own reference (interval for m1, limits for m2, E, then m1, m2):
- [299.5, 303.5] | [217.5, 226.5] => -0.27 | 0.0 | -0.3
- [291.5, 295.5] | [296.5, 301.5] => -0.43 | -0.3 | -0.1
